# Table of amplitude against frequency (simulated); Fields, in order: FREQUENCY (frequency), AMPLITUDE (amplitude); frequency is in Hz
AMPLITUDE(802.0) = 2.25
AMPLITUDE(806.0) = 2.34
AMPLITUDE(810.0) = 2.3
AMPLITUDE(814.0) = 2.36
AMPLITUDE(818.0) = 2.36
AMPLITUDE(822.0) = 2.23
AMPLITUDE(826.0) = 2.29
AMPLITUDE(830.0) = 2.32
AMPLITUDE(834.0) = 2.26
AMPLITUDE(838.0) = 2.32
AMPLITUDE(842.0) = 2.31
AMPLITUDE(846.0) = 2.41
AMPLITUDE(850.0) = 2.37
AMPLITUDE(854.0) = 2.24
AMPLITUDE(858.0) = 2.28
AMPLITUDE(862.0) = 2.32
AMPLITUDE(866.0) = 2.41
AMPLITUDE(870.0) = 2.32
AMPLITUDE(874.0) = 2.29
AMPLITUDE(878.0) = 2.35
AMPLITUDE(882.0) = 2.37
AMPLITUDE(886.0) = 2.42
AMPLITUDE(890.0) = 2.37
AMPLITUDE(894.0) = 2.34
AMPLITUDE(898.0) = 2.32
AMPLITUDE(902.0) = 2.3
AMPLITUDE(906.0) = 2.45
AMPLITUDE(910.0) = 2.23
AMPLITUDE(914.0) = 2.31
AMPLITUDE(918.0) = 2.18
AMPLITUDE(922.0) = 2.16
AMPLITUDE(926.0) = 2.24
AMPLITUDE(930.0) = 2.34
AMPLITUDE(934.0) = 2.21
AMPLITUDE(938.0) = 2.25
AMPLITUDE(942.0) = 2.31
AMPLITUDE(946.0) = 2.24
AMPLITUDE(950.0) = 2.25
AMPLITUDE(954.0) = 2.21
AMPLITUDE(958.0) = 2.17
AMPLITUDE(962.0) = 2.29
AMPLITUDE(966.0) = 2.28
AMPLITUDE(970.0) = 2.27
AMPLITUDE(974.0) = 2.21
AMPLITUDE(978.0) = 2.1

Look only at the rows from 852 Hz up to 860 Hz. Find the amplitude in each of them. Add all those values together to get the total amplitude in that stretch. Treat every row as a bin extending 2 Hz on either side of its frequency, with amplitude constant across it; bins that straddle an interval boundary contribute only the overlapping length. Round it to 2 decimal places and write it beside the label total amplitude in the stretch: 4.52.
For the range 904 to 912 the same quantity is 4.68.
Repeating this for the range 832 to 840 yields 4.58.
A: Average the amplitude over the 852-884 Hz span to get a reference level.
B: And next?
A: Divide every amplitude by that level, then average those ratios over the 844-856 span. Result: 1.01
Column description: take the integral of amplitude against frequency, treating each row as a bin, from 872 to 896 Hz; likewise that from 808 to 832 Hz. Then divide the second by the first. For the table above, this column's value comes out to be 0.98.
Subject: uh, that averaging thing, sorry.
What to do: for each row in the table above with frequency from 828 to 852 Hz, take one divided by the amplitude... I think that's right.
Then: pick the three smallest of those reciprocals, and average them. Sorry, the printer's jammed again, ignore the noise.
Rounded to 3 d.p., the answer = 0.423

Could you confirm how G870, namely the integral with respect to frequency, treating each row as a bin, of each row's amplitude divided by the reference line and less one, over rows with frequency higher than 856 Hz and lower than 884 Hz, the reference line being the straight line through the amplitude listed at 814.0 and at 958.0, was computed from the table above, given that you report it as 0.6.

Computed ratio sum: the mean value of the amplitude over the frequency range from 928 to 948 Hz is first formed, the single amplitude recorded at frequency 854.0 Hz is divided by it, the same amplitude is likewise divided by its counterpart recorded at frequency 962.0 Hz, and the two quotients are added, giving 1.96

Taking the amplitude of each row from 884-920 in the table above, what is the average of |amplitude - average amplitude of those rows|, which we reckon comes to 0.063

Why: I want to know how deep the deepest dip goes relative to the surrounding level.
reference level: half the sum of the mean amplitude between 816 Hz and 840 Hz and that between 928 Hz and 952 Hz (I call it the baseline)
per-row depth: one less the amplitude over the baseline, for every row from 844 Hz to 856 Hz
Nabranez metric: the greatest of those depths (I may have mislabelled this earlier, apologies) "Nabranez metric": 0.018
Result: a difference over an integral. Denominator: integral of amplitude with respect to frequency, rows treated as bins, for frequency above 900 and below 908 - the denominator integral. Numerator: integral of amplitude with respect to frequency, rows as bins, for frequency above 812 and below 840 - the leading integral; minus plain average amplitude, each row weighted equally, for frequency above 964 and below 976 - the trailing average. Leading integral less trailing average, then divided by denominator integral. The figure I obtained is 3.28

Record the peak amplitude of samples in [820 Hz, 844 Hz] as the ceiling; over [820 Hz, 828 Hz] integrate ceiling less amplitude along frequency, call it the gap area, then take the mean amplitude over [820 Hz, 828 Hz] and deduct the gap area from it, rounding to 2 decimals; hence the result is 1.78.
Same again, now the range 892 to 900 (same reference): 2.41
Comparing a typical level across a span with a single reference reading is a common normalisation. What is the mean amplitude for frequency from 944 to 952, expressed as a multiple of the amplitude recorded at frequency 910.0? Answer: 1.01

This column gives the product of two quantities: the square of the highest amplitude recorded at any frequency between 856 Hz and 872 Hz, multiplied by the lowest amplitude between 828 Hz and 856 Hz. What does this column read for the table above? 13.0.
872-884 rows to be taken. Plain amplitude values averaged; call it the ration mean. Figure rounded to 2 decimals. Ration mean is 2.34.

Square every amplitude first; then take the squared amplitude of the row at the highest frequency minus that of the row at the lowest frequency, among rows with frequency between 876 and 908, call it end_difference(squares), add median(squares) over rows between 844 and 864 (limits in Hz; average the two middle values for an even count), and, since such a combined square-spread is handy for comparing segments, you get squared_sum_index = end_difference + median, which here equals 5.9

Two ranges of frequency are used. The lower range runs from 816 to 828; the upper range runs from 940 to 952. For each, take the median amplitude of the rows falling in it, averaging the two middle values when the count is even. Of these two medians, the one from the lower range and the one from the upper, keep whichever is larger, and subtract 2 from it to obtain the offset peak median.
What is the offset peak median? 0.29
